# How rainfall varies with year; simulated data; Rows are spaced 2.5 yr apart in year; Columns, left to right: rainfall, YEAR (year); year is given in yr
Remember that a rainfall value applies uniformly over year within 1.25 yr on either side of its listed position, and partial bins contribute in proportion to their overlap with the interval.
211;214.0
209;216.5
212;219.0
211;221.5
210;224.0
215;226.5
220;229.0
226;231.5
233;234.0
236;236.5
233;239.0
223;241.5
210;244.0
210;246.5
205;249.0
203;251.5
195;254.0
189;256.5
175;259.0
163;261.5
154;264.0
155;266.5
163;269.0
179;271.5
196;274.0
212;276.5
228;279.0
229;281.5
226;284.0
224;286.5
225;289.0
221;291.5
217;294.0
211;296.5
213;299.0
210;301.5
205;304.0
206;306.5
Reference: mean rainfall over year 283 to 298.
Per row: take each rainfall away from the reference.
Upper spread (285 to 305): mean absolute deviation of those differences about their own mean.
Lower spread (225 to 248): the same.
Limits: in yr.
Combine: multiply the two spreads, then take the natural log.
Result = 3.9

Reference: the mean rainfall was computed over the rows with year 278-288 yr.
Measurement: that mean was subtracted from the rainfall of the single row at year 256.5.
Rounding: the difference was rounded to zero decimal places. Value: -38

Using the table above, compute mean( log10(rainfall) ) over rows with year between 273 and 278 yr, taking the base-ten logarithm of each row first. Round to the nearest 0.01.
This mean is 2.31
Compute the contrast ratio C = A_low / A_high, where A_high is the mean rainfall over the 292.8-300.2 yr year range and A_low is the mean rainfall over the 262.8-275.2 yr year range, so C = 0.79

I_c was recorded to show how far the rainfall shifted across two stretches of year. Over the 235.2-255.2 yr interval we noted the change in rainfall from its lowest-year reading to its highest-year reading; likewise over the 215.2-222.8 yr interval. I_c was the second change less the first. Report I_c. 43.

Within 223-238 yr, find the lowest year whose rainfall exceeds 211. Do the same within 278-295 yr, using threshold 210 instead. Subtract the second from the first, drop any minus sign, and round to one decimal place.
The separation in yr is 52.5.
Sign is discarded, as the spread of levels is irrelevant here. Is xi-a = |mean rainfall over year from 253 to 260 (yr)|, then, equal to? 186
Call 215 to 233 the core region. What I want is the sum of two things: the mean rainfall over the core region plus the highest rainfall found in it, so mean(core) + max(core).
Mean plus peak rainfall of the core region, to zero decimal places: 441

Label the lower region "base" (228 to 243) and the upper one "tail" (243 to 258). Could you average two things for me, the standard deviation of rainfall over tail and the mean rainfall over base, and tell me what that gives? 118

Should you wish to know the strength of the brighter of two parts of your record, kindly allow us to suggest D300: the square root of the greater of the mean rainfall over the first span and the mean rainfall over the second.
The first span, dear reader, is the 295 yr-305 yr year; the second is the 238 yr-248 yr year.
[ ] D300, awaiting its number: 14.8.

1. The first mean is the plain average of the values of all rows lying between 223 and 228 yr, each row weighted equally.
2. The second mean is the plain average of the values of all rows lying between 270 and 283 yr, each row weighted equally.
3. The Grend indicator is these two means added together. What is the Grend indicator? 421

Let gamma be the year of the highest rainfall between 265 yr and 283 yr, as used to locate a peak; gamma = 281.5 yr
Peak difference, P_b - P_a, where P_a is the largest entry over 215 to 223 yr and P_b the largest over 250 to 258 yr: -9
